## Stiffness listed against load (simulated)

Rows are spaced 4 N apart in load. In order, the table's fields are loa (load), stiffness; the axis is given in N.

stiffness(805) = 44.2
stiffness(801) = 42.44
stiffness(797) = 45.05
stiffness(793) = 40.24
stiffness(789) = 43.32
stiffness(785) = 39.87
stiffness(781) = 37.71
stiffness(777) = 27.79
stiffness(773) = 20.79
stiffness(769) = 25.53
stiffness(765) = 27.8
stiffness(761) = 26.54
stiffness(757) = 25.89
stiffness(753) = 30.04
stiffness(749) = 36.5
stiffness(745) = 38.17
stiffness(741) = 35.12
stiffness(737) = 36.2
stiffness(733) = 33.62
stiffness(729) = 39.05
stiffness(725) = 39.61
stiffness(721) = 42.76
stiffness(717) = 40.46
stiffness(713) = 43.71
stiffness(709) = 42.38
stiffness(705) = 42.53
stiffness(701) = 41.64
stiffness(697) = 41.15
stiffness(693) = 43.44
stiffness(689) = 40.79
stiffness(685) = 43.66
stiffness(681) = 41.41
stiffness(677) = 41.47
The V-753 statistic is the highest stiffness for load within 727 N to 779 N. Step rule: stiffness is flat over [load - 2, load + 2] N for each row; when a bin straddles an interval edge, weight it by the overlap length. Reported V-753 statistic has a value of 39.05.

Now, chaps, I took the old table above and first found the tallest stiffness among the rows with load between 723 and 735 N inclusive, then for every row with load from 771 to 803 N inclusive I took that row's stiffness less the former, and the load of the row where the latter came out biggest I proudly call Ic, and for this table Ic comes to 797 N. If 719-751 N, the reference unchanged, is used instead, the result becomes 721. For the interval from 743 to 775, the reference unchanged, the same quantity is 745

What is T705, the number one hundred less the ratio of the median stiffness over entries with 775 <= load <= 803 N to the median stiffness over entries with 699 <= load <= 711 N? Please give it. 99.1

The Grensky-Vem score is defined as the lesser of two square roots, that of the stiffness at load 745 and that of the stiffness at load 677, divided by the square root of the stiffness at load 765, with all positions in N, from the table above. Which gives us 1.17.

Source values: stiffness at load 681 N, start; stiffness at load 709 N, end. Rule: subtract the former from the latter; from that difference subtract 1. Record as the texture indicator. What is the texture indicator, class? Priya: 0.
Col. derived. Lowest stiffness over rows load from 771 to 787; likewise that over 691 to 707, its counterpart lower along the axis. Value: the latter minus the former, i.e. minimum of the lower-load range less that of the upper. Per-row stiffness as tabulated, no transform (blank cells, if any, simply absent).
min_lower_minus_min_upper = 20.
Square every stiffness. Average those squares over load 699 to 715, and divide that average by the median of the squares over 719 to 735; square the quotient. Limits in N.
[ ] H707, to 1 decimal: 1.4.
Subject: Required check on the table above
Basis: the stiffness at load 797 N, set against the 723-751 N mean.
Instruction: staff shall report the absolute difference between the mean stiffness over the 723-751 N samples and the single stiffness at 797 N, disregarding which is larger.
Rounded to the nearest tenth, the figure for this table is 8.2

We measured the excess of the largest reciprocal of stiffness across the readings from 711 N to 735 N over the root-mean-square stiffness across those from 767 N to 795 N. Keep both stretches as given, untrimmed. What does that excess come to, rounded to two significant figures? -35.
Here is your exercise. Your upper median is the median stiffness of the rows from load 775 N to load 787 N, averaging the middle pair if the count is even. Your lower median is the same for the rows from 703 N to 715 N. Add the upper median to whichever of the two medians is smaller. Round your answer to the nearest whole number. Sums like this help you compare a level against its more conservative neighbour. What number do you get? 75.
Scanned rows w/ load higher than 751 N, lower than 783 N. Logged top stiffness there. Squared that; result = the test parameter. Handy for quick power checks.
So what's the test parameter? 1422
